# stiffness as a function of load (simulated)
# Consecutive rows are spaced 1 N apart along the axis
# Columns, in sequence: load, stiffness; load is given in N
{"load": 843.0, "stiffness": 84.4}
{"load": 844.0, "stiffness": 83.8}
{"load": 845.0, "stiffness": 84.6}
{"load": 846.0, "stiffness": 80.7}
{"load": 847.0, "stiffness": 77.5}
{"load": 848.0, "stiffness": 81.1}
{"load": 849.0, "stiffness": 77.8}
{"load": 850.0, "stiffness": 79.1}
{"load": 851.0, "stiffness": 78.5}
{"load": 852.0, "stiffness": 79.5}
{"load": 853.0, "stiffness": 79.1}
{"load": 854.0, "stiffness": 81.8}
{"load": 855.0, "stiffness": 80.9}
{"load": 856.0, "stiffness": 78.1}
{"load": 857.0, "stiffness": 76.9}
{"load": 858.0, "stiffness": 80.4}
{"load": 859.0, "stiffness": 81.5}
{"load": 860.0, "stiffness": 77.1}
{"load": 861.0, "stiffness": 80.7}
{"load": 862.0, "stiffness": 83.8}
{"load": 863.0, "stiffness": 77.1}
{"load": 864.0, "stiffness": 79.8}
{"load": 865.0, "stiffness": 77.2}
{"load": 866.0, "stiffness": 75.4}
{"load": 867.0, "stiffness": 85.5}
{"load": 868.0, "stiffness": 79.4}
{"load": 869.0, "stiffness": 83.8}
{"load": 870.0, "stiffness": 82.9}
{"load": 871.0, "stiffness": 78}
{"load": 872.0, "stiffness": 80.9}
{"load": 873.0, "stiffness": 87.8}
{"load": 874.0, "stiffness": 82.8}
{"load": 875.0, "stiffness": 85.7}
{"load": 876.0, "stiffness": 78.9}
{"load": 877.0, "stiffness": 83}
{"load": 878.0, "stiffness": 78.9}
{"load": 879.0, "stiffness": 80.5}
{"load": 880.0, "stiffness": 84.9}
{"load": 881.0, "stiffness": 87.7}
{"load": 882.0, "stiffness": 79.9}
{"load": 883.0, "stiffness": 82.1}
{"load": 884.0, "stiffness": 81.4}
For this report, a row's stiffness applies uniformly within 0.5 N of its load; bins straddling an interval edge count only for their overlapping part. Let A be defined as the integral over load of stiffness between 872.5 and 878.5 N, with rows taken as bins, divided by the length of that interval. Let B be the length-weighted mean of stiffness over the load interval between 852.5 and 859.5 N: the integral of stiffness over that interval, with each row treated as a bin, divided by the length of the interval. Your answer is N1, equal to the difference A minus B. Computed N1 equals 3.0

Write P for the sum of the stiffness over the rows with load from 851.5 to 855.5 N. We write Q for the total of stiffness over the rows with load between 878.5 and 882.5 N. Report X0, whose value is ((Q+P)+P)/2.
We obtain 488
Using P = 321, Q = 333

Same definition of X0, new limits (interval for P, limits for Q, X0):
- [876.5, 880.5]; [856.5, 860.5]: 485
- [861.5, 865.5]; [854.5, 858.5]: 476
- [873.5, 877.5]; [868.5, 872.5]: 493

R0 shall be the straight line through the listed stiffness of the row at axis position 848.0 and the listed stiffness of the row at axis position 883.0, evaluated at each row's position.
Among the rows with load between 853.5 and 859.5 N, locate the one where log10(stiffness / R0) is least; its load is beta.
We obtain 857.0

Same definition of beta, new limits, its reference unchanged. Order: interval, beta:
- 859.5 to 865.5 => 863.0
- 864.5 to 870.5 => 866.0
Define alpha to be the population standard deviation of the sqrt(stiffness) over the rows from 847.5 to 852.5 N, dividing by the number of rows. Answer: 0.062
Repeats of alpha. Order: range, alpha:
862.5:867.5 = 0.197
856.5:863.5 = 0.138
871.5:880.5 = 0.160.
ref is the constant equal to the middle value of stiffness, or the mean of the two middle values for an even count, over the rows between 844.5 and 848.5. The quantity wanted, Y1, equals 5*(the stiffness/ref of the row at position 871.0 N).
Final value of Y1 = 4.82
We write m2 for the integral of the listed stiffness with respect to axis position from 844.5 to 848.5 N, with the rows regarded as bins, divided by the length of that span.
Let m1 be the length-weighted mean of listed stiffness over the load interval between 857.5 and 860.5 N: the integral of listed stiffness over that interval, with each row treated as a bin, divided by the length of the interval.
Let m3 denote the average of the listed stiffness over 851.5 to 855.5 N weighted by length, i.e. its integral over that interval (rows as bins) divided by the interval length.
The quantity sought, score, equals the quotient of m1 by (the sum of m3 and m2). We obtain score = 0.494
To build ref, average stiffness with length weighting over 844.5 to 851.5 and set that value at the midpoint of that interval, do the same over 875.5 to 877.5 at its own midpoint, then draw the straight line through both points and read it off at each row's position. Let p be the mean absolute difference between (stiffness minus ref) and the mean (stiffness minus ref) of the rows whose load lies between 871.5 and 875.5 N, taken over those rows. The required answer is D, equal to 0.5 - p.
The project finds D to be -1.93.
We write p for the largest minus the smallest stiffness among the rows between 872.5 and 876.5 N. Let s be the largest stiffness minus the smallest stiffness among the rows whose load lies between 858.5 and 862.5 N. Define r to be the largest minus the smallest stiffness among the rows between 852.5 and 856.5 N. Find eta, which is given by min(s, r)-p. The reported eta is -5.2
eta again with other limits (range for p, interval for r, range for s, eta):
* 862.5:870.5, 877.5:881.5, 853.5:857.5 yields -5.2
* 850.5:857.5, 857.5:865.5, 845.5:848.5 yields -1.3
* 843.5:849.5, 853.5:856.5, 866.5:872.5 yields -3.4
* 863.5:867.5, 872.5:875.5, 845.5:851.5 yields -6.5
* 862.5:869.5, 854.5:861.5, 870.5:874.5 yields -5.5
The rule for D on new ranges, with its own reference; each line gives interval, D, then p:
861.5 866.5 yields -2.04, 2.54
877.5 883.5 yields -2.14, 2.64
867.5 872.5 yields -1.39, 1.89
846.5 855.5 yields -0.66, 1.16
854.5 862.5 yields -1.40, 1.90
